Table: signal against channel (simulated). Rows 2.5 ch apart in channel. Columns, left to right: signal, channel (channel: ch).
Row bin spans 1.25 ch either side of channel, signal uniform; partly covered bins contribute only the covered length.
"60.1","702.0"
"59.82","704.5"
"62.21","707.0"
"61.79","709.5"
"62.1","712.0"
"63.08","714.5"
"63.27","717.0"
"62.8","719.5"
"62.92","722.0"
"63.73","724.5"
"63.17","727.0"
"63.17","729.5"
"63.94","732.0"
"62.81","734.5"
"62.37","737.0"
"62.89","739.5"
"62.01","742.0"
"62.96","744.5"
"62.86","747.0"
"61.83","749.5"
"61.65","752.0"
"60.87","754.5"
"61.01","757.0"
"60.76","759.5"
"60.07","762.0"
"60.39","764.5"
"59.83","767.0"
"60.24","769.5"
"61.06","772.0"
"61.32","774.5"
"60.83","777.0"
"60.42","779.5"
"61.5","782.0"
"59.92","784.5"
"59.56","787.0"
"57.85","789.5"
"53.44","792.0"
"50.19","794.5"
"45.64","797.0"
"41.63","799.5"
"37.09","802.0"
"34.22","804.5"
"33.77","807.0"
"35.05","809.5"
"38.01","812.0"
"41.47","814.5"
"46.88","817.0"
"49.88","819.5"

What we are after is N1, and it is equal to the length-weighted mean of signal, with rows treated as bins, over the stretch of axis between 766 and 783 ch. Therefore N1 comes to 61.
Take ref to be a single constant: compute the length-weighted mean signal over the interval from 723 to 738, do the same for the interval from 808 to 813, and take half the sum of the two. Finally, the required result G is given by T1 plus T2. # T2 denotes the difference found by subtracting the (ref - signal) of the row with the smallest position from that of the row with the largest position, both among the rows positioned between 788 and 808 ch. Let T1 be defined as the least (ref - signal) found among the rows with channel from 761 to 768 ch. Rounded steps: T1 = -10.6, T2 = 24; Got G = 13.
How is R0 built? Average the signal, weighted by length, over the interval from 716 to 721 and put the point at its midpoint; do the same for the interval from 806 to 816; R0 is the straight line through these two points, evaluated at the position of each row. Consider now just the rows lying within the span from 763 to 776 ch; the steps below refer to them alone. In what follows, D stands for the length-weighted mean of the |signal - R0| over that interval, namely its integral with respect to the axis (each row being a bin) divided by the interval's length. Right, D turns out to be 12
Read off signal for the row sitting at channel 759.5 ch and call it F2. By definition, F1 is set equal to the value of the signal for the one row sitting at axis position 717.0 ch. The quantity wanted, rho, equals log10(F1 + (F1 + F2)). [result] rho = 2.273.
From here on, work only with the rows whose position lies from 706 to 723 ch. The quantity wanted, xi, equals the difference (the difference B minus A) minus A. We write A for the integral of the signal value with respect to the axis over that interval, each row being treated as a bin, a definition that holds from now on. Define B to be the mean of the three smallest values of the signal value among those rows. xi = -2066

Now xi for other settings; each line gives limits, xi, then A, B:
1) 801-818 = -1256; 645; 34.3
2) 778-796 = -2014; 1034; 53.8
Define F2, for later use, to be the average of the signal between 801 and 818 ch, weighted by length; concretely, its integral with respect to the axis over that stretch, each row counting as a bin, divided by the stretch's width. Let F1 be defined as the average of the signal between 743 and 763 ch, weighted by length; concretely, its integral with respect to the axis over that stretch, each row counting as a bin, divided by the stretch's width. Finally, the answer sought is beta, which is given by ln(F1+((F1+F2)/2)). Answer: 4.71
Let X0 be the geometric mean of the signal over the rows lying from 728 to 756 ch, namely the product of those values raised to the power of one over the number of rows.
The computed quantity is 62.5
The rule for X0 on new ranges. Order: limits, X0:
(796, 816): 38.2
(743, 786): 61.0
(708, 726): 62.8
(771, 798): 57.2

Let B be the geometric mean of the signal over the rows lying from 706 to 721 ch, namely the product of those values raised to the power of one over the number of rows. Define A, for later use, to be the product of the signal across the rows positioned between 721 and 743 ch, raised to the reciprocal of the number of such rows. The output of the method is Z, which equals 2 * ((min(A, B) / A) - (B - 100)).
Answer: 77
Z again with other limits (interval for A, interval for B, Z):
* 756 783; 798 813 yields 128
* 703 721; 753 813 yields 98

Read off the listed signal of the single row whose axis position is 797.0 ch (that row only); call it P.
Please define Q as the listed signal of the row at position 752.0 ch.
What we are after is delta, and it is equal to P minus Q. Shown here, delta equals -16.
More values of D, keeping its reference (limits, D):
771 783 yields 14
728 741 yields 4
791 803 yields 5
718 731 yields 2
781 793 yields 14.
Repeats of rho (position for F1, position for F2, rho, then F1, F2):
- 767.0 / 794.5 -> 2.230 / 59.83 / 50.19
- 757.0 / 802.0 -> 2.202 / 61.01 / 37.09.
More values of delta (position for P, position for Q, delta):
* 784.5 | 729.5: -3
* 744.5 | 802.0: 26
